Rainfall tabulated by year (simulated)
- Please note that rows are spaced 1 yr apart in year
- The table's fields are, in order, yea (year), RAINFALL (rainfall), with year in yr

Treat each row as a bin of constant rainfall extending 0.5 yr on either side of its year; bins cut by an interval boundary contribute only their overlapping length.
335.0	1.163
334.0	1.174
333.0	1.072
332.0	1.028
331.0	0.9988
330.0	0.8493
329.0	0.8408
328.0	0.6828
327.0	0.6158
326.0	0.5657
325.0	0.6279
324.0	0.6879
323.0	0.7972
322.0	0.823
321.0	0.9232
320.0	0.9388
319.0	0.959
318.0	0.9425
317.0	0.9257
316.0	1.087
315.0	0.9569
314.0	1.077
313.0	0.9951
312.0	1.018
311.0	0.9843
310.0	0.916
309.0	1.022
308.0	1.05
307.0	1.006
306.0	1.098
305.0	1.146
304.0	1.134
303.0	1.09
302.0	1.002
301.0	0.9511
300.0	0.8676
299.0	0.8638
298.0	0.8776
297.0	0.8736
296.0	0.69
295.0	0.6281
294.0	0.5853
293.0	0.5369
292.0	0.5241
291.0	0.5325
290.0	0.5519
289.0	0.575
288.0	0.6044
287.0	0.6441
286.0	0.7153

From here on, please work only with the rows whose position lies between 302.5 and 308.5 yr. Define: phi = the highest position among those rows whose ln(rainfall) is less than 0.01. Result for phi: 307.0 yr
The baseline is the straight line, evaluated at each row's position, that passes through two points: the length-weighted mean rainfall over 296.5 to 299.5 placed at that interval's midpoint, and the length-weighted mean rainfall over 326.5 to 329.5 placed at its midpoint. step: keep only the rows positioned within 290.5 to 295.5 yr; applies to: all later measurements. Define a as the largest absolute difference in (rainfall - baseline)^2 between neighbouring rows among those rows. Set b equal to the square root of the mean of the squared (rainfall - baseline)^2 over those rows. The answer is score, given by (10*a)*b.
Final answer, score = 0.043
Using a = 0.036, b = 0.12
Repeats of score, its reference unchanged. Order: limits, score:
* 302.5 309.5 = 0.026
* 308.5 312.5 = 0.012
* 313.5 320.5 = 0.040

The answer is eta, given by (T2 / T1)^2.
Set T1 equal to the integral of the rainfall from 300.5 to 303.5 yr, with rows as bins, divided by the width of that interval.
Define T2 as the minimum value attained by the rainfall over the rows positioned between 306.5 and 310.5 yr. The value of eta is 0.8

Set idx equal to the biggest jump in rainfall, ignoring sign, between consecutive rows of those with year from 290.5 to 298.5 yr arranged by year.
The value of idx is 0.18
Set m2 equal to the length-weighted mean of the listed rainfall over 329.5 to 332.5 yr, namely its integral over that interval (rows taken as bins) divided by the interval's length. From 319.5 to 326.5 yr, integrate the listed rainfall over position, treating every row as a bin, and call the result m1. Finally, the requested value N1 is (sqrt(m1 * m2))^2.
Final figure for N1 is 5.1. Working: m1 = 5.4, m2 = 0.96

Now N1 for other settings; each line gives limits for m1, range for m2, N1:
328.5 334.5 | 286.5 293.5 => 3.4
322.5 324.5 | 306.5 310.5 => 1.5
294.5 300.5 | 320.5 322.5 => 4.2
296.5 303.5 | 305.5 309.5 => 6.8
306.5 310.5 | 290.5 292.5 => 2.1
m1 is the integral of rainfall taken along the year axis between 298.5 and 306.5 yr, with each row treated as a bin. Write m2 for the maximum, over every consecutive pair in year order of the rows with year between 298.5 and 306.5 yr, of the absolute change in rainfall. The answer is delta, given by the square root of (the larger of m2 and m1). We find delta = 2.9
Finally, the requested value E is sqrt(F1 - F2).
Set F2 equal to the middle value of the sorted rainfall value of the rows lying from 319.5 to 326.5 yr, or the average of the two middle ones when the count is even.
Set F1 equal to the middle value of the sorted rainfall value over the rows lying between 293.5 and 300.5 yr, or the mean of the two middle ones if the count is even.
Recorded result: 0.26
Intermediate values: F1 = 0.86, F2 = 0.80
